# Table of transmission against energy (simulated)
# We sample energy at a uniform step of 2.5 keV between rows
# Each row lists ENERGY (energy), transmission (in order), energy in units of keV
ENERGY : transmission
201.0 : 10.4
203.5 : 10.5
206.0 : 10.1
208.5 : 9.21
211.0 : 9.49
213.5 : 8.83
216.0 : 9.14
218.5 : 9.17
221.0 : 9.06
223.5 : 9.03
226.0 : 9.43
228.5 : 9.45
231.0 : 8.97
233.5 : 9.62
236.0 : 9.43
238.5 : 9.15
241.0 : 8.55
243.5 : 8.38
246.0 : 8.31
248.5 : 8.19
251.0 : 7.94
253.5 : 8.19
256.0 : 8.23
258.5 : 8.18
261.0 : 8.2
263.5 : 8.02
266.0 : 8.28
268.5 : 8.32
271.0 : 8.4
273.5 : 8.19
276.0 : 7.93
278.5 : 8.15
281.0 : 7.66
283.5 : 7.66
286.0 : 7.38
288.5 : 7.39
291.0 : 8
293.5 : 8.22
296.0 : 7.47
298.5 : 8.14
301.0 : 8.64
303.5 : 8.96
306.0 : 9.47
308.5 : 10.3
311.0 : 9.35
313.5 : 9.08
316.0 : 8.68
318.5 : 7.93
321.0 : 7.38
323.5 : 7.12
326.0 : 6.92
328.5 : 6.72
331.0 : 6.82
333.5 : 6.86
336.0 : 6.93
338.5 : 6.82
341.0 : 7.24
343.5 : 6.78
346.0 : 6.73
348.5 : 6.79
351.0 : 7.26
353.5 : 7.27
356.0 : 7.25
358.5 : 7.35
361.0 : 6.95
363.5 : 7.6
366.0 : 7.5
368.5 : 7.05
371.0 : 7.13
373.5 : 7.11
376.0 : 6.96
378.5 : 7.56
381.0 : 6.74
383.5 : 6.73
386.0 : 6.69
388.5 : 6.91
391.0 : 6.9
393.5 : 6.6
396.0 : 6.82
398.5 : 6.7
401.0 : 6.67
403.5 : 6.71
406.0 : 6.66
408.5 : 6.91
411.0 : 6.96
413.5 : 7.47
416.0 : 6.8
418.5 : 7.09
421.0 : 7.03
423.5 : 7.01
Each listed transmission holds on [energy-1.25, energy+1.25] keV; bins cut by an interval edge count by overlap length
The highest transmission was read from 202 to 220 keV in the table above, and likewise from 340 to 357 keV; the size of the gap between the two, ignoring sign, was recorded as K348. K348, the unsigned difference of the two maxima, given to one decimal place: 3.2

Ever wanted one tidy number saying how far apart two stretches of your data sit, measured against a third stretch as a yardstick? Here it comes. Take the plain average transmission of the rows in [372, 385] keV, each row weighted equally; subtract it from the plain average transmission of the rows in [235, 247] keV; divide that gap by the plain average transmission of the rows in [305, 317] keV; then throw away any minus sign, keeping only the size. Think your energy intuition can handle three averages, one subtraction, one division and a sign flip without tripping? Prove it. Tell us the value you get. 0.19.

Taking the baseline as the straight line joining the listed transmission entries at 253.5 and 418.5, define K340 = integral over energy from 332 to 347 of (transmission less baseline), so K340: -11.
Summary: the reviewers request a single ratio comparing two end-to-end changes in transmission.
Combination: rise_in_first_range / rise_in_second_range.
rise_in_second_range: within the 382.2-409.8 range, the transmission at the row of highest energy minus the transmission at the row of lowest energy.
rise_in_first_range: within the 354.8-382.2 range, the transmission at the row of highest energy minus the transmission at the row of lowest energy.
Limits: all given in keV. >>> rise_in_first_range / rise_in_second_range -2.8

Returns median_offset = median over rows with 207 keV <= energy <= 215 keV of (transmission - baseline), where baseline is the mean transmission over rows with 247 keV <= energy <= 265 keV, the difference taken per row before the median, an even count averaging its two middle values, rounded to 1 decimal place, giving 1.1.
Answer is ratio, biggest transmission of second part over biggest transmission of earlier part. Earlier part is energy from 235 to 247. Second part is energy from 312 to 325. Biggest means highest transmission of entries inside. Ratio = 0.96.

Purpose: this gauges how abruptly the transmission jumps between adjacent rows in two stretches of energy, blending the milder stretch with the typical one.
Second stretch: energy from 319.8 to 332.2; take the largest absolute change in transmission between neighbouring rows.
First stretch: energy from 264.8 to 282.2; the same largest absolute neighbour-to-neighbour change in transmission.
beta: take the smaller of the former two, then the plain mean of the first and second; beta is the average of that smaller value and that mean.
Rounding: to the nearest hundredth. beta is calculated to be 0.32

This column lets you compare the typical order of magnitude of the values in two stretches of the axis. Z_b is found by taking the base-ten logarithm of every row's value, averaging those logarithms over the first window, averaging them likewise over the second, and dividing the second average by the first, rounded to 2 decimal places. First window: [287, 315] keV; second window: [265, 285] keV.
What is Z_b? 0.97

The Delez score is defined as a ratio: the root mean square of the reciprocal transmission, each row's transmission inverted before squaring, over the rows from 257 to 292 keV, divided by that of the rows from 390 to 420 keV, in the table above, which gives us 0.860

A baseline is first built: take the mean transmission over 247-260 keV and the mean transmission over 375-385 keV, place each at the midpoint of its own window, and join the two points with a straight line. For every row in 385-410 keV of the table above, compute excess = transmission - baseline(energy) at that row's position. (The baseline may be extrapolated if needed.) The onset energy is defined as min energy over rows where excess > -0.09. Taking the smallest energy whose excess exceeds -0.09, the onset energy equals 388.5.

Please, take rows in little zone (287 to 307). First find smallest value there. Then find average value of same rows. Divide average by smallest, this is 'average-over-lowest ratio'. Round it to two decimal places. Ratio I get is 1.12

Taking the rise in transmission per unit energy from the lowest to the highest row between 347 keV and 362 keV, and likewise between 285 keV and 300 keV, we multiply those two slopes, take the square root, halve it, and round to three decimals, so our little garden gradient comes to 0.014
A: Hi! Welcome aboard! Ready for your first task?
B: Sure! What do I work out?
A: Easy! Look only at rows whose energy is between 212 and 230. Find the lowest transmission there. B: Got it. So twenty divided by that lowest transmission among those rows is 2.3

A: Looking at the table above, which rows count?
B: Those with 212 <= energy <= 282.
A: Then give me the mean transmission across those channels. 8.6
